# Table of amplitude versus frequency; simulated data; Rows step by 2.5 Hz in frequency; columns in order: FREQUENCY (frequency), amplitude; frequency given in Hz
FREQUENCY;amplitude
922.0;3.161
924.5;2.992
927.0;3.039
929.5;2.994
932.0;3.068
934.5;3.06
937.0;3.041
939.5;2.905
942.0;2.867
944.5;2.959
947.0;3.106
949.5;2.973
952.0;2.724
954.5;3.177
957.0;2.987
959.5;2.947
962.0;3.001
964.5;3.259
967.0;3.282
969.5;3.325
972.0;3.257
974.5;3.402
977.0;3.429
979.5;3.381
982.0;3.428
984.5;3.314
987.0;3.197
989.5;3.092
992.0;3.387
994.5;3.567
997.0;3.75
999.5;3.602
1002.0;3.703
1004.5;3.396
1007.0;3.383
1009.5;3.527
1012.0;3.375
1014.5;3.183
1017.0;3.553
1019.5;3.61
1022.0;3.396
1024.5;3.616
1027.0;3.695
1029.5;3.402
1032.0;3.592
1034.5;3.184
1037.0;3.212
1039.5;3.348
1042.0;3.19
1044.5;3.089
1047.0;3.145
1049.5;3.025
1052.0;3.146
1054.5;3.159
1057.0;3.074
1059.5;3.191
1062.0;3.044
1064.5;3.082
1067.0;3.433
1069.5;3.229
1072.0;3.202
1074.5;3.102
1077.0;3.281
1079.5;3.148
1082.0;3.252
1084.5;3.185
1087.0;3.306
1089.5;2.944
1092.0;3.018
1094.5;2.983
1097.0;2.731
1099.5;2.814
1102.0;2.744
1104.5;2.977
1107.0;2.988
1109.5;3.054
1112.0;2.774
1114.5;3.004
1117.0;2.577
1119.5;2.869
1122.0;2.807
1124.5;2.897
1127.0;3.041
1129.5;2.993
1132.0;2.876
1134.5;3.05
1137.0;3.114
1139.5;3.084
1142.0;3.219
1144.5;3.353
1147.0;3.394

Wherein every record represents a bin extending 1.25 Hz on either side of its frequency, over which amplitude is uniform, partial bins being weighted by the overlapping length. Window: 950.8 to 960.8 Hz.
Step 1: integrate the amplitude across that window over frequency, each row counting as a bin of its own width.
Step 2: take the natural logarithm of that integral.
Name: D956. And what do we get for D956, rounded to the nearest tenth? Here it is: 3.4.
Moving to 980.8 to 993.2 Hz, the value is 3.7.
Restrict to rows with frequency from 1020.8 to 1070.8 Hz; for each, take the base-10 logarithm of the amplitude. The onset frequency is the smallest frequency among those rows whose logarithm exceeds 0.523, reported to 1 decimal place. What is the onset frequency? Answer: 1022.0 Hz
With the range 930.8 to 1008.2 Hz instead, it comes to 974.5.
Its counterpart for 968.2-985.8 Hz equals 974.5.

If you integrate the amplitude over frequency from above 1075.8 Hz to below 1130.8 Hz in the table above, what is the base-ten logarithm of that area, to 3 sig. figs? 2.21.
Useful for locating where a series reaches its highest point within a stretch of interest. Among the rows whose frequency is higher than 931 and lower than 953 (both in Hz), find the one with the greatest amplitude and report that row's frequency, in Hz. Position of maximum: 947.0 Hz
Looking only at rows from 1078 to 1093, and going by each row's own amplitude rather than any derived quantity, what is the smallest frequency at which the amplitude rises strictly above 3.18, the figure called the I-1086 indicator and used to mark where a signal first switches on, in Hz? 1082.0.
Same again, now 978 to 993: 979.5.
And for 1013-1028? 1014.5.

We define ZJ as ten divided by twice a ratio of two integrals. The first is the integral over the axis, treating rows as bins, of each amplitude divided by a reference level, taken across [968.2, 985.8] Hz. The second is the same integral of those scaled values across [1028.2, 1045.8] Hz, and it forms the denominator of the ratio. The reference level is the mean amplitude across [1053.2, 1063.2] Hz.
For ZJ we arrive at 4.9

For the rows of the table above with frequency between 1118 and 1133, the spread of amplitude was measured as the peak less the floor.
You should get 0.23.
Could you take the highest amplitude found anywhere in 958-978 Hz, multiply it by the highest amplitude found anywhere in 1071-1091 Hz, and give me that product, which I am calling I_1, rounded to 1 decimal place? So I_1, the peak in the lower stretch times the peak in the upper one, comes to 11.3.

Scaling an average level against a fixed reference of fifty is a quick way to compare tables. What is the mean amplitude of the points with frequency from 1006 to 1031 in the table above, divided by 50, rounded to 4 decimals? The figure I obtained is 0.0695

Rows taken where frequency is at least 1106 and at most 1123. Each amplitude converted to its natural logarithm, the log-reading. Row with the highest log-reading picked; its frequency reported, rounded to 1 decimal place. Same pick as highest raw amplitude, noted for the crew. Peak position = 1109.5 Hz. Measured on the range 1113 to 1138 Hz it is 1137.0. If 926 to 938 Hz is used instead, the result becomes 932.0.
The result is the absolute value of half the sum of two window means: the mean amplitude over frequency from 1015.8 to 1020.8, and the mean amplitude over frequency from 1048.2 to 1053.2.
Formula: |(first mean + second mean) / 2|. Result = 3.333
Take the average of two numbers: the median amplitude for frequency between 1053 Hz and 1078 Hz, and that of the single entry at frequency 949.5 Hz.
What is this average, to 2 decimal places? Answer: 3.07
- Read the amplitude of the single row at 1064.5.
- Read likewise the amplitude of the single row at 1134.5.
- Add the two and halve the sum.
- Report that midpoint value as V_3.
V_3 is 3.07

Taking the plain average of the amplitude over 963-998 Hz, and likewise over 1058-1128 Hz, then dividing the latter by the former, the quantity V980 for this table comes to 0.90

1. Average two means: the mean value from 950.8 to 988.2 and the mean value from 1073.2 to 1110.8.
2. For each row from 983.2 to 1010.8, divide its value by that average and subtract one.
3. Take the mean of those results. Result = 0.10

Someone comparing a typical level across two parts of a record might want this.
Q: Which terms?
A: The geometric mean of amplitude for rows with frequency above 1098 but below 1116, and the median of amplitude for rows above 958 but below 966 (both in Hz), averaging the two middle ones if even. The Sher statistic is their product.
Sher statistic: 8.7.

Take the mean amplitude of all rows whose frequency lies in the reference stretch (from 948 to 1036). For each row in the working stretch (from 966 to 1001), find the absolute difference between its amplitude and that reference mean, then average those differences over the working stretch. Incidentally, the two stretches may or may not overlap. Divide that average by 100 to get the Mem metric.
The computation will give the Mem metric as 0.0013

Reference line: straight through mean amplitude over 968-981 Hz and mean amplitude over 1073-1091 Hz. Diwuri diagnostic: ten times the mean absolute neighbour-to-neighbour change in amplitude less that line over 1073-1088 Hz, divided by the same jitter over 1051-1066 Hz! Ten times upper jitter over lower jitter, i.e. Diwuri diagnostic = 15.0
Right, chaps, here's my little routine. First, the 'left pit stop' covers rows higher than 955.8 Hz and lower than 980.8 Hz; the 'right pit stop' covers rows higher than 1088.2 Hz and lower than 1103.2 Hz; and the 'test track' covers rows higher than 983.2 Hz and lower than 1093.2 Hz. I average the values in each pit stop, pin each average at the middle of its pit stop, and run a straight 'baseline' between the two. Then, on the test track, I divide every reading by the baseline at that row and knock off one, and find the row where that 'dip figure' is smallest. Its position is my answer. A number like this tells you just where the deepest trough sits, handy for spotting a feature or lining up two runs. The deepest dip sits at 989.5 Hz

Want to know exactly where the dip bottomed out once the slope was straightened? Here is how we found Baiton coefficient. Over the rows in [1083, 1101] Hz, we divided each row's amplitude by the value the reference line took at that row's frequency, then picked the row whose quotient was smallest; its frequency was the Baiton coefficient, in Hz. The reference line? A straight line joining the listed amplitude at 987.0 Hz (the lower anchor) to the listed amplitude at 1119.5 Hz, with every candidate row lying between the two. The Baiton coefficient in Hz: 1097.0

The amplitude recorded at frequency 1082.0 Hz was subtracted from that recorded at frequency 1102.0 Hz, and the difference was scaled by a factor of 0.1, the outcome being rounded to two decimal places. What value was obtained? -0.05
